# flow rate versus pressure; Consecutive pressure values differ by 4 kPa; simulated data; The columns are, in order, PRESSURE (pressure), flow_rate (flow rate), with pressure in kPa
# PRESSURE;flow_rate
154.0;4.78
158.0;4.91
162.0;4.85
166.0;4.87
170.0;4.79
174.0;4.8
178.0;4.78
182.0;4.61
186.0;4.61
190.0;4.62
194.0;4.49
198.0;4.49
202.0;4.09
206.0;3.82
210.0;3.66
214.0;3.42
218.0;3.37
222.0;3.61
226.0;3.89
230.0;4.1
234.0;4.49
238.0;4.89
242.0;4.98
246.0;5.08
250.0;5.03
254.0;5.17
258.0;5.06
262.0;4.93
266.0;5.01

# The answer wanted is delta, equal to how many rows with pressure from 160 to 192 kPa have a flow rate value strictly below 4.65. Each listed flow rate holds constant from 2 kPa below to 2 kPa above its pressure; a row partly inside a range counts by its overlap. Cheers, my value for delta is 3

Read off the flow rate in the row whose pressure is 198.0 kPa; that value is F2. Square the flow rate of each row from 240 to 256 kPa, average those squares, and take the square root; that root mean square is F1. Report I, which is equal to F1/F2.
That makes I 1.13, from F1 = 5.1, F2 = 4.49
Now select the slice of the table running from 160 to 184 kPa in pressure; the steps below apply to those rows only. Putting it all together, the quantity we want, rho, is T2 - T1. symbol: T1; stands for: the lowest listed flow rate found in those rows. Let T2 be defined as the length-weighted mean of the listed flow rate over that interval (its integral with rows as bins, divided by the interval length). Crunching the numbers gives 0.2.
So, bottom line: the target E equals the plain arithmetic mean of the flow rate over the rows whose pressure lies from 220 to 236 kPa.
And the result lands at 4.0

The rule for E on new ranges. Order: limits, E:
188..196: 4.6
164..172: 4.8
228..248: 4.7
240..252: 5.0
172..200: 4.6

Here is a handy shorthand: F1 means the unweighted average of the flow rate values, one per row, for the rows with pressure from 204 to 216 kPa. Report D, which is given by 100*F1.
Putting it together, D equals 363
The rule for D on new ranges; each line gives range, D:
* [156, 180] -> 483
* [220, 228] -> 375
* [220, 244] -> 433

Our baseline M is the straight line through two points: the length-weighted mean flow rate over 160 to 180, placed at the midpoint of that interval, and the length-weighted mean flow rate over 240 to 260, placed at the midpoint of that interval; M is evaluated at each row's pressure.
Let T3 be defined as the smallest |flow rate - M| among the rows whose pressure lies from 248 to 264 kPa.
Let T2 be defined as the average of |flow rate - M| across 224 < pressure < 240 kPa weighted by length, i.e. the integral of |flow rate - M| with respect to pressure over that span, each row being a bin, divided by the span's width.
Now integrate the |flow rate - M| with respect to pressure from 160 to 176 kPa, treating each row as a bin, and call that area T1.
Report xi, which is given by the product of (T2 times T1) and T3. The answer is 0.01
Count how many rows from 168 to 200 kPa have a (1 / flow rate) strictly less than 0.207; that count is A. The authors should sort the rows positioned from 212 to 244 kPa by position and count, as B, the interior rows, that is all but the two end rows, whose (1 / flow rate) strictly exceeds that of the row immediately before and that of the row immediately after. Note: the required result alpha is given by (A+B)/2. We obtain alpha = 0.5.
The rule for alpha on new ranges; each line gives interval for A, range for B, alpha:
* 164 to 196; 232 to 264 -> 1.0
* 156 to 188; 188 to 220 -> 1.5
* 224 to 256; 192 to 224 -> 3.0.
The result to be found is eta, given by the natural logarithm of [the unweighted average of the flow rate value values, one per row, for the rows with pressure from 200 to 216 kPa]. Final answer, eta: 1.32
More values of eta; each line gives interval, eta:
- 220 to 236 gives 1.39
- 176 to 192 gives 1.54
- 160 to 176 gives 1.57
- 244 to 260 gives 1.63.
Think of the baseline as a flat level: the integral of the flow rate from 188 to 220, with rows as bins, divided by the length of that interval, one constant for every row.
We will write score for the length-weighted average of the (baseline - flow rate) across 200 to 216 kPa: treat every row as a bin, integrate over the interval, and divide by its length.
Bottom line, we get 0.2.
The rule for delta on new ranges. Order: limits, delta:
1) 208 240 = 7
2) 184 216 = 8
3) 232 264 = 1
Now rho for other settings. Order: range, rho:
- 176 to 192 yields 0.0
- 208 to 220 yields 0.1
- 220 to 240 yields 0.6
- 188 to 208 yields 0.5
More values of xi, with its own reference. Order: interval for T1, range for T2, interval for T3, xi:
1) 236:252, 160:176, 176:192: 0.00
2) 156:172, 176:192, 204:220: 0.25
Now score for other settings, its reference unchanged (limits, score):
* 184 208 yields -0.4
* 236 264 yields -1.0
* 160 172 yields -0.8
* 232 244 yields -0.8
